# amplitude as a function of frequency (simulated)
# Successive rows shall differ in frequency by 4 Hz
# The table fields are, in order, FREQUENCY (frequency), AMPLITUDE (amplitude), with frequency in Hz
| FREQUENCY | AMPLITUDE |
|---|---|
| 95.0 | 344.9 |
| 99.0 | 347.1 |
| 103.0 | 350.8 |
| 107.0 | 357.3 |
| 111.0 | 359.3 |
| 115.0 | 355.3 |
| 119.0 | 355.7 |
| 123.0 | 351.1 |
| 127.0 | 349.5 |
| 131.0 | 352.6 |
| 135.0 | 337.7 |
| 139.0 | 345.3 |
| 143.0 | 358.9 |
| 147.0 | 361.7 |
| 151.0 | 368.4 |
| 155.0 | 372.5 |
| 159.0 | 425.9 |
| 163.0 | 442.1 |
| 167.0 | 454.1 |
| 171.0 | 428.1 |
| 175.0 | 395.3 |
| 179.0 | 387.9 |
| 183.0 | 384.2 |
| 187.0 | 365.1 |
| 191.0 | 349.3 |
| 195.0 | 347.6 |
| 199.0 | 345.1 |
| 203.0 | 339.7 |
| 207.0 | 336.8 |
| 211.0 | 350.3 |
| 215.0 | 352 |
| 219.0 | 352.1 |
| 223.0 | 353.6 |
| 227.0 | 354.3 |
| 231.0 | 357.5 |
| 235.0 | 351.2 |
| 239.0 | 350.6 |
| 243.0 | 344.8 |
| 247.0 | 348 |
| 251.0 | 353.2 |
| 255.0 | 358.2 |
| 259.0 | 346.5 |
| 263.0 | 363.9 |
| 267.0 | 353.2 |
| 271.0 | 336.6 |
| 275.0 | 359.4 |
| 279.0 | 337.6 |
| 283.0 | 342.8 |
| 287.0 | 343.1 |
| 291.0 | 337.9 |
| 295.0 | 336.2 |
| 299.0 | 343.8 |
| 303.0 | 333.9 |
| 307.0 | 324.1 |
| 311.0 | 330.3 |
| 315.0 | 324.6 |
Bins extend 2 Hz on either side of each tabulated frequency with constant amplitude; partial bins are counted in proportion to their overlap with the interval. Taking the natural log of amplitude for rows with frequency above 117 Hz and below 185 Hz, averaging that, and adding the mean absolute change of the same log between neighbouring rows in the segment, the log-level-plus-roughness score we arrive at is 5.97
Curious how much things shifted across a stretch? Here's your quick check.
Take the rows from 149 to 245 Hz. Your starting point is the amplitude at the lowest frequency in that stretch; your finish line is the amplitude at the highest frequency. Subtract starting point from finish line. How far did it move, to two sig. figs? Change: -24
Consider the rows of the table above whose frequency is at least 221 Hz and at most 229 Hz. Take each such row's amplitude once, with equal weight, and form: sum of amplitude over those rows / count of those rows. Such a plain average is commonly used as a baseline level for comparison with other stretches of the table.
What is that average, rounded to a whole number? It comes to 354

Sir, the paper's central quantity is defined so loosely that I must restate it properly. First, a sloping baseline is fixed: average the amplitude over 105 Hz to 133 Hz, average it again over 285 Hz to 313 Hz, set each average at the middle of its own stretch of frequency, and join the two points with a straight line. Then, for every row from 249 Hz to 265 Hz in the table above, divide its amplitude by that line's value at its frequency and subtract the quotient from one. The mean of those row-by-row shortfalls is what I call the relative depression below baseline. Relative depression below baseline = -0.045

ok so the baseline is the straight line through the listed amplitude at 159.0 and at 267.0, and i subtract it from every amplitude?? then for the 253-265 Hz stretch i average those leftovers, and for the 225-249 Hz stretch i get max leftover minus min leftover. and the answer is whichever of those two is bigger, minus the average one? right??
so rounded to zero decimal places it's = 10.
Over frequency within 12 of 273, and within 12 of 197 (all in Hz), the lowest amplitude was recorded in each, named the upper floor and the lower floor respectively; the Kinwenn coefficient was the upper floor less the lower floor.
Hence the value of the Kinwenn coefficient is 0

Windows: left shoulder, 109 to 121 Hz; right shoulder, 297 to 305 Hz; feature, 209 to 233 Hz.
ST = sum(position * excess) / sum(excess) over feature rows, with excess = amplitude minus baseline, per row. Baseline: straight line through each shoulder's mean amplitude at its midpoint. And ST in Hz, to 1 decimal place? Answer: 223.9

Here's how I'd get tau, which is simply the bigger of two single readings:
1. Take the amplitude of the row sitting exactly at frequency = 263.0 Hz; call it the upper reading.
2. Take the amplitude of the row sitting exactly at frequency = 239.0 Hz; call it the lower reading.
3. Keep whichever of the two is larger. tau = 364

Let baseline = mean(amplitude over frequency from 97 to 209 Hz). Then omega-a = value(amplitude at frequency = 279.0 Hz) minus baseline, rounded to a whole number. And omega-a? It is -31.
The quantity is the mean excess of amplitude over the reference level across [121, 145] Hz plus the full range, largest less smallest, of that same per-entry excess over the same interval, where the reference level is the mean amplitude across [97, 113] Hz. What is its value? 17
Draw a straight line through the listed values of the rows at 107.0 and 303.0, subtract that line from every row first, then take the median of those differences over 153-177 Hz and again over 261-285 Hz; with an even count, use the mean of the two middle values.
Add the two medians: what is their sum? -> 87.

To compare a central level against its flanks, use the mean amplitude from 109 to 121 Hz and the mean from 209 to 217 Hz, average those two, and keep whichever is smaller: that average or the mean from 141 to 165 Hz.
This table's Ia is 354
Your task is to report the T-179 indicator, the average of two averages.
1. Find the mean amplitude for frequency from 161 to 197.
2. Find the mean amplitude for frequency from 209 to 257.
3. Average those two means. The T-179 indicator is 374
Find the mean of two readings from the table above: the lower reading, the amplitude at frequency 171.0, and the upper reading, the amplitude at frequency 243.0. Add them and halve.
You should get 386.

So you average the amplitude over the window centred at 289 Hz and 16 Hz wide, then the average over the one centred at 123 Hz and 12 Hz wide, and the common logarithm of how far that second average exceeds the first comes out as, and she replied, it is 1.1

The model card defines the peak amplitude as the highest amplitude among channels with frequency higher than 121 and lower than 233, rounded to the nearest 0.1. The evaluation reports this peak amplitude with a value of 454.1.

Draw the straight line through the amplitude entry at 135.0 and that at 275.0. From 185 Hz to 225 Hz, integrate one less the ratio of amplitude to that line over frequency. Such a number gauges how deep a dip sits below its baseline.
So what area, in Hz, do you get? 0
